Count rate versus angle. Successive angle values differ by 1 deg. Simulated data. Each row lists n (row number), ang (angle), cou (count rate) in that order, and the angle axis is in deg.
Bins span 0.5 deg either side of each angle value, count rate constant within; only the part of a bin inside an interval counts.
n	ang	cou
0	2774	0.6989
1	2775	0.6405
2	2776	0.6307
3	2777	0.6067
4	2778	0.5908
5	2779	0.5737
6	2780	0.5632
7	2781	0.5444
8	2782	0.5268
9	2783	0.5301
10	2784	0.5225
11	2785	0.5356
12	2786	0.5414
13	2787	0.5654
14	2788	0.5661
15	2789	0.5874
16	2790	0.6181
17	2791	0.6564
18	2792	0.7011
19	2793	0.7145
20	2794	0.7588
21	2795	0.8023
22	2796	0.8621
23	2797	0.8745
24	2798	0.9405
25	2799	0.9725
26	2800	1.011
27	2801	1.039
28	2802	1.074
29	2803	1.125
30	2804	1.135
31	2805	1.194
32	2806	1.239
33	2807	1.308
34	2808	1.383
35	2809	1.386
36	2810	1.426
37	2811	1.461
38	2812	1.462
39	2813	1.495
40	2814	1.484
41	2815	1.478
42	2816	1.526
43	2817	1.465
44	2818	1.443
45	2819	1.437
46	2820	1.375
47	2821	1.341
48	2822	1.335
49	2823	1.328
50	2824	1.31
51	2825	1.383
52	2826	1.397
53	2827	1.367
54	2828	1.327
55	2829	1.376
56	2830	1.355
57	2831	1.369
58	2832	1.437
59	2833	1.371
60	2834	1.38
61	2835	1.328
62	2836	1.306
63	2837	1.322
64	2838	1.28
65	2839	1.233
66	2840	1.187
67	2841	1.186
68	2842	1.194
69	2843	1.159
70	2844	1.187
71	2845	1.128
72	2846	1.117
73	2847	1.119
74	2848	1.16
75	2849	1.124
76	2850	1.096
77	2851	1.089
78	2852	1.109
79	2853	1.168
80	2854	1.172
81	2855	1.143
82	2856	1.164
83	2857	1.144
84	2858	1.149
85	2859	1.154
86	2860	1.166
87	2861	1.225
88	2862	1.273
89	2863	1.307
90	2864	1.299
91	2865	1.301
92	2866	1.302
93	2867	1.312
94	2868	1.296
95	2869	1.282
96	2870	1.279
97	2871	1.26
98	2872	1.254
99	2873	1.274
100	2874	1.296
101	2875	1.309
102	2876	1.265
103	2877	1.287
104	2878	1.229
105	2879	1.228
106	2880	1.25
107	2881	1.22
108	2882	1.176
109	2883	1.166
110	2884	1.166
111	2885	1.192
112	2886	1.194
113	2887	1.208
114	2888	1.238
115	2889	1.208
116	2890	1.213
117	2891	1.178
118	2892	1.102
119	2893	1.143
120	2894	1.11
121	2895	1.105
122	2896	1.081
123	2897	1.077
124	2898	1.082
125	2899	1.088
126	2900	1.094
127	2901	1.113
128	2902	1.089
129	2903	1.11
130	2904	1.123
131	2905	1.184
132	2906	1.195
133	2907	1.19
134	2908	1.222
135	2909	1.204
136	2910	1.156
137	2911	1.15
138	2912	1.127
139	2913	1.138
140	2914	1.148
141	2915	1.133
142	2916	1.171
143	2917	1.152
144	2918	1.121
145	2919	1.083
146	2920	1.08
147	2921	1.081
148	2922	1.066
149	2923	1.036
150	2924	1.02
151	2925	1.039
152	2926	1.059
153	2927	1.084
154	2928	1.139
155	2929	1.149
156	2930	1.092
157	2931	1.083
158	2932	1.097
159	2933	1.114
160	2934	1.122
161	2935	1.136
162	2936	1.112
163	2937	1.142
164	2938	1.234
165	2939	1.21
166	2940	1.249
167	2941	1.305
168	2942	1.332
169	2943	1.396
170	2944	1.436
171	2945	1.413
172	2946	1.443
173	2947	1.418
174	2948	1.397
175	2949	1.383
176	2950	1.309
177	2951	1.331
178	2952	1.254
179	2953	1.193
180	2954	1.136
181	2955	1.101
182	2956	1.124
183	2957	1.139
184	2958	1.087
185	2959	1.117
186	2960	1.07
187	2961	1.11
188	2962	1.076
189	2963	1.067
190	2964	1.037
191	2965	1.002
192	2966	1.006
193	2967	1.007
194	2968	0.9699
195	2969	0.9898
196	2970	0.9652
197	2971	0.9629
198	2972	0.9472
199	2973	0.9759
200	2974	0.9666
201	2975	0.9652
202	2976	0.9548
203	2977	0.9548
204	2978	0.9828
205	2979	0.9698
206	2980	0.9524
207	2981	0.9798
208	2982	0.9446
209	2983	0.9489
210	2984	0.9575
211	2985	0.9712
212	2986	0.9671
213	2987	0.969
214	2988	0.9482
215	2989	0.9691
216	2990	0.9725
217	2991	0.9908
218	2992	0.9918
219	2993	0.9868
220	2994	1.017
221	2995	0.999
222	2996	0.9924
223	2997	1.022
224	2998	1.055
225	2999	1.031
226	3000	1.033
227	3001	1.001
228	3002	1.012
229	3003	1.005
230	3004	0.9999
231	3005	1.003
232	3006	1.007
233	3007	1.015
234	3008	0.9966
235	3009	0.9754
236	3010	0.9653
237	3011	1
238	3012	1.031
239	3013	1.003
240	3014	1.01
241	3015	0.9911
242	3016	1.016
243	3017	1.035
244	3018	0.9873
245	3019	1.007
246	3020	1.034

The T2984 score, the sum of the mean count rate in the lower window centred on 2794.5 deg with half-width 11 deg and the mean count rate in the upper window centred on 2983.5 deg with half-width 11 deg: 1.78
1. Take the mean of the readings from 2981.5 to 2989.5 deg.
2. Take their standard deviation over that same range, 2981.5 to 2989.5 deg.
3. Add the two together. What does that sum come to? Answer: 0.97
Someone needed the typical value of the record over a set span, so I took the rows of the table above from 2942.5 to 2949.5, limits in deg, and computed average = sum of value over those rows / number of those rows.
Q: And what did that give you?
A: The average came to 1.41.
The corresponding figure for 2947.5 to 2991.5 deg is 1.05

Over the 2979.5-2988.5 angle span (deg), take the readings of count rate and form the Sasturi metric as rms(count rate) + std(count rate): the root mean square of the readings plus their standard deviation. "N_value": 0.97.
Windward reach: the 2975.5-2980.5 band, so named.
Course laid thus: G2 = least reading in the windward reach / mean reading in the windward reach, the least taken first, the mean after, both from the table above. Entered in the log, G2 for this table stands 0.989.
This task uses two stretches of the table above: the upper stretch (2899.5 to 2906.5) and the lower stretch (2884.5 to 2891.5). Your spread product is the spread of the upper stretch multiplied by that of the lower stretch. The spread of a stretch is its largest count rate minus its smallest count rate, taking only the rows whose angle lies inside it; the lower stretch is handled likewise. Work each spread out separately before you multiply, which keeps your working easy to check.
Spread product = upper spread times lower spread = 0.0064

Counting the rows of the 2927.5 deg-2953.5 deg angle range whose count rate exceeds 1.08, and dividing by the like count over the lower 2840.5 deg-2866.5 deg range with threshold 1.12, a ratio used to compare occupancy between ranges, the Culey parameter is 1.2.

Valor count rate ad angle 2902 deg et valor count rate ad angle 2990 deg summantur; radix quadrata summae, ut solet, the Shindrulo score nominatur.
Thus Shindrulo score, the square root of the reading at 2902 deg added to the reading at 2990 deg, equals 1.44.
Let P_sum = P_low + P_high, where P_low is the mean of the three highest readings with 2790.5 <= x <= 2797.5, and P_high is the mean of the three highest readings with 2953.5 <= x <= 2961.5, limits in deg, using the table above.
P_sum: 1.98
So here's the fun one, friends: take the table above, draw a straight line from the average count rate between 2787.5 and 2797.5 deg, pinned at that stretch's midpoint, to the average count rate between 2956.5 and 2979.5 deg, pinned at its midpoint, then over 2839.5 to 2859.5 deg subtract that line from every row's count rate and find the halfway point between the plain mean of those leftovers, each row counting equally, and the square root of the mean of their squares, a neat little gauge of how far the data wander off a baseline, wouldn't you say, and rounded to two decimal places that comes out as 0.34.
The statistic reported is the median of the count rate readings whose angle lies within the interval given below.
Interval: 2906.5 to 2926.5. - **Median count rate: 1.13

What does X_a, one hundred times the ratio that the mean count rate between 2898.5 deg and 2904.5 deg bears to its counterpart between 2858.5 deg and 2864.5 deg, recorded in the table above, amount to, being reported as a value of 89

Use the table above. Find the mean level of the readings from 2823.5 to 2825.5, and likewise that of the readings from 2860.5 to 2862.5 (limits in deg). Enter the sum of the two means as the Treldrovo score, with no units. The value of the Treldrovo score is 2.60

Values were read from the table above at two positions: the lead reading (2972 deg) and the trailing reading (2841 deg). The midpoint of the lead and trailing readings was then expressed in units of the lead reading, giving 1.13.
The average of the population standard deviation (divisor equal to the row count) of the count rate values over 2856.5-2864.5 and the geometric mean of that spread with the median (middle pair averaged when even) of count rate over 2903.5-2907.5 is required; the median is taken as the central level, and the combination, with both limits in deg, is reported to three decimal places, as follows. 0.172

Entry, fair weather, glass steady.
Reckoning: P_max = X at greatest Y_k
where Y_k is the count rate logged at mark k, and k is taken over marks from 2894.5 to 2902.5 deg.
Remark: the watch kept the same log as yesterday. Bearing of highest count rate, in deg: 2901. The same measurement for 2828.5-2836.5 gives 2832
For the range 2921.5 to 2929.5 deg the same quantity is 2929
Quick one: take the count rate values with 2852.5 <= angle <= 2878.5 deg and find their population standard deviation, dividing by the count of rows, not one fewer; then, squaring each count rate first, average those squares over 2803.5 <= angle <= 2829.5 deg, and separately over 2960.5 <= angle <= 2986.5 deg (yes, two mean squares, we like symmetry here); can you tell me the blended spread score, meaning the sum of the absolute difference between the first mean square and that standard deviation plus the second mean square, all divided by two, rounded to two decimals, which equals 1.41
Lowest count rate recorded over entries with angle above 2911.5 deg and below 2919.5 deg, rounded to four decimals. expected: 1.0830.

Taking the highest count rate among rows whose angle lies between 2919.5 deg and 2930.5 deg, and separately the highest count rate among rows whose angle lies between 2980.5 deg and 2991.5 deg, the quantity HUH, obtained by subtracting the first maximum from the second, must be -0.16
